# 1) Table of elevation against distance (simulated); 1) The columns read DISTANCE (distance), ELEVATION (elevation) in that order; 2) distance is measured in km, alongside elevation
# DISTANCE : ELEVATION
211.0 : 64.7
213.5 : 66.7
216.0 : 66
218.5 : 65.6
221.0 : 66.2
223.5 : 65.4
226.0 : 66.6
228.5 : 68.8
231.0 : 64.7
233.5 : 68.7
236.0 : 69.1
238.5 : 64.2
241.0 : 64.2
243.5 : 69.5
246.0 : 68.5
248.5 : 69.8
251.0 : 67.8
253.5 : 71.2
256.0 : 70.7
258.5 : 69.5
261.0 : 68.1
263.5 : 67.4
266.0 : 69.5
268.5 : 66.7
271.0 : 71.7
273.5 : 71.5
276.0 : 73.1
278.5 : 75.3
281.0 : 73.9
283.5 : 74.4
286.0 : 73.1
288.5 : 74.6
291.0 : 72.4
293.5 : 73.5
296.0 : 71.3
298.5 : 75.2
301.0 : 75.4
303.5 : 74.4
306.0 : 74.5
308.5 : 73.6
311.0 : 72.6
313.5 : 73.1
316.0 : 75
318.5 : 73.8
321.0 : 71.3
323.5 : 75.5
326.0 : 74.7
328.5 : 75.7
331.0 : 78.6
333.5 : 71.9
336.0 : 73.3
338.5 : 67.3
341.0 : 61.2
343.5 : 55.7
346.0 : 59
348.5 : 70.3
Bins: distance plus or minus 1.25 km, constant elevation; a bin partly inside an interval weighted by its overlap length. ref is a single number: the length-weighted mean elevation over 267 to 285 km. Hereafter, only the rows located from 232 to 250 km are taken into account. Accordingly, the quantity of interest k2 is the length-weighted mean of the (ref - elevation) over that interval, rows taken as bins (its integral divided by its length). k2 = 4.7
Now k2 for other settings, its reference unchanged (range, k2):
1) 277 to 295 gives -1.5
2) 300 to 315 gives -1.6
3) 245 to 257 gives 2.7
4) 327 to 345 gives 3.3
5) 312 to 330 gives -1.9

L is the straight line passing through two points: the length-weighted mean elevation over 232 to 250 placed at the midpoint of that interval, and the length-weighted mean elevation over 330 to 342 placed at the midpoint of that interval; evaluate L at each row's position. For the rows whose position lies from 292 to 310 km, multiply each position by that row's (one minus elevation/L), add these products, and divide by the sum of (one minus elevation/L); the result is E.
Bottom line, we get 301.3 km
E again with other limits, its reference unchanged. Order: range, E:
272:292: 282.3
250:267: 255.9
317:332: 326.2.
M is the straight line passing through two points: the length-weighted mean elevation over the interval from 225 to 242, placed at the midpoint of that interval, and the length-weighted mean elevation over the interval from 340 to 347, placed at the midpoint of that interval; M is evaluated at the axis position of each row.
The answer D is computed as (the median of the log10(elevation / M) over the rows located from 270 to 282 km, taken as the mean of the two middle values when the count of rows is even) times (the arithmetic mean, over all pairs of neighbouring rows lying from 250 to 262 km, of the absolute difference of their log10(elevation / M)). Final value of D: 0.0006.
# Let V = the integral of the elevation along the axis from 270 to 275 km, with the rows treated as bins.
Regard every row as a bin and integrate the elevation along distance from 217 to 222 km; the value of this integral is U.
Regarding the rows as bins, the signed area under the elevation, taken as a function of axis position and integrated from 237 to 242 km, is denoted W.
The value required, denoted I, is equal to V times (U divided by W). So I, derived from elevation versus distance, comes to 366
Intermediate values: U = 329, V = 358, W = 322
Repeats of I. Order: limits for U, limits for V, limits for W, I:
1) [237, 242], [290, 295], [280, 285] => 317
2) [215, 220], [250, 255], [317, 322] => 315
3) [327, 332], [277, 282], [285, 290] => 389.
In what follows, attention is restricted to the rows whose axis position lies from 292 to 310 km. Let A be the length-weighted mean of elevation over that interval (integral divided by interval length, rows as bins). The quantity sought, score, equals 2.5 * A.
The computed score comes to 185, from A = 73.9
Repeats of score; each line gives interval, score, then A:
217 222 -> 165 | 65.9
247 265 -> 173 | 69.2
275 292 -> 185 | 73.9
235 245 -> 167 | 66.7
